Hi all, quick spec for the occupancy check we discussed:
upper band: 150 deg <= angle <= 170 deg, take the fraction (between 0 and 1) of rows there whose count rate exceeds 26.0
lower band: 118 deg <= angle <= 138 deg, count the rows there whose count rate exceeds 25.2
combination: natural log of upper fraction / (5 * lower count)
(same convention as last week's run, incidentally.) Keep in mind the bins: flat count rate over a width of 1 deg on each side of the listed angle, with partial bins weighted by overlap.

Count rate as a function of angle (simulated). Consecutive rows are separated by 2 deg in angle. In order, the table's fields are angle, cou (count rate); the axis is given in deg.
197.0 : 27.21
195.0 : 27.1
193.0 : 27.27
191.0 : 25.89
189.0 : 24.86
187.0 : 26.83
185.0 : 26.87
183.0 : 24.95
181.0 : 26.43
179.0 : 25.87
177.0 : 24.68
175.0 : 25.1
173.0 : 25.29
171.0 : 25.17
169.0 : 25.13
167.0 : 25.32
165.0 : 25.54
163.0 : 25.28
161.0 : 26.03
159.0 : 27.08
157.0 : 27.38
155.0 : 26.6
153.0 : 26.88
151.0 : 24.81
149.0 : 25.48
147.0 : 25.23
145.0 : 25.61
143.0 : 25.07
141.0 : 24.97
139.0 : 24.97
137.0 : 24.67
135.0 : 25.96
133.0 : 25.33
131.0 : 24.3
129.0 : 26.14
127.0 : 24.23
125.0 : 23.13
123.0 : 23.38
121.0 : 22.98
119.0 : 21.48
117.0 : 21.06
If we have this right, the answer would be -3.40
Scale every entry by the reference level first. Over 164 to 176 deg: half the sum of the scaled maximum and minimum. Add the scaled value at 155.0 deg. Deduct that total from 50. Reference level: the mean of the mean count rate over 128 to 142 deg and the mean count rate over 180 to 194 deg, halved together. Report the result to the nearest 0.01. 47.98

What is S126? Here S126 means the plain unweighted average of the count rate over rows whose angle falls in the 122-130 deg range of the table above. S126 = 24.2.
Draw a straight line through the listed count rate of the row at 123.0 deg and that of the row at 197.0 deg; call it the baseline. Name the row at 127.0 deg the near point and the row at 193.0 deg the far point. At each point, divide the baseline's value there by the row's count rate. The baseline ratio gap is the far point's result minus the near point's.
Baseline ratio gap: 0.017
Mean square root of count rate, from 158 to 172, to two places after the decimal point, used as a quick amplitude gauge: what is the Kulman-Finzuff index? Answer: 5.06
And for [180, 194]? 5.11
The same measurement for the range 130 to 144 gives 5.00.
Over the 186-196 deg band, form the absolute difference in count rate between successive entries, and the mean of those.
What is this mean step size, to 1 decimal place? 1.1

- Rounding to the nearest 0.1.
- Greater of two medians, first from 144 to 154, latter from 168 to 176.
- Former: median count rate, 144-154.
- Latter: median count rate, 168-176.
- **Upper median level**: 25.5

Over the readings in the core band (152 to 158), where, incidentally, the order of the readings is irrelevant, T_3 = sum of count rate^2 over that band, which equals 2180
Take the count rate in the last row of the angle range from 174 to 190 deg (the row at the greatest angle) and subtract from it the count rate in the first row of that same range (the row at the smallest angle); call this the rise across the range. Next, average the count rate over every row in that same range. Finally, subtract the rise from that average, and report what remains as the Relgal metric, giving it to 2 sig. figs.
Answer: 26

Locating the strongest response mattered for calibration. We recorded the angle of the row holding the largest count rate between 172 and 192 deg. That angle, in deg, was 185.0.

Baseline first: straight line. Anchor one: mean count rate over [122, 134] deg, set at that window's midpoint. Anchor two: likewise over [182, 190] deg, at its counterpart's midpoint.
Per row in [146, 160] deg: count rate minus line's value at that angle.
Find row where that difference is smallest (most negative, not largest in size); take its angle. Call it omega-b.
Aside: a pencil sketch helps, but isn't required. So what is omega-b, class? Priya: 151.0 deg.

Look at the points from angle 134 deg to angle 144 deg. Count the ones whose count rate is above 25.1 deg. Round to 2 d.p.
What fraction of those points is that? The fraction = 0.20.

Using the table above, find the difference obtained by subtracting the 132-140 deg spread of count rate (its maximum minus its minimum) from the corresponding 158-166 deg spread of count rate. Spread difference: 0.5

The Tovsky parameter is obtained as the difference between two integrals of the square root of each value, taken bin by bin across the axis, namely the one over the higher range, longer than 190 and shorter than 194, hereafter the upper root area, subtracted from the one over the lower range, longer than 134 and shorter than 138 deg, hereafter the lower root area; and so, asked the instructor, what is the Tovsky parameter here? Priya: -0.50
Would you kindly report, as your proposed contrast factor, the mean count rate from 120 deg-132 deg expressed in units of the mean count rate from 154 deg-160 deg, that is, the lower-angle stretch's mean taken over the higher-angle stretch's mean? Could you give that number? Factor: 0.89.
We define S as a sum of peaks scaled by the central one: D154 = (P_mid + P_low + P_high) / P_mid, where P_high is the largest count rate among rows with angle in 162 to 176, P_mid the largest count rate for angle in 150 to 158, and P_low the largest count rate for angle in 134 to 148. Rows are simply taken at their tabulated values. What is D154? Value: 2.88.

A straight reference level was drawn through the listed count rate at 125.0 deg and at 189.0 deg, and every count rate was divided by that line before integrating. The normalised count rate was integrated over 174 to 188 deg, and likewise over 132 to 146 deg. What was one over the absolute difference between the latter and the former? 2.8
